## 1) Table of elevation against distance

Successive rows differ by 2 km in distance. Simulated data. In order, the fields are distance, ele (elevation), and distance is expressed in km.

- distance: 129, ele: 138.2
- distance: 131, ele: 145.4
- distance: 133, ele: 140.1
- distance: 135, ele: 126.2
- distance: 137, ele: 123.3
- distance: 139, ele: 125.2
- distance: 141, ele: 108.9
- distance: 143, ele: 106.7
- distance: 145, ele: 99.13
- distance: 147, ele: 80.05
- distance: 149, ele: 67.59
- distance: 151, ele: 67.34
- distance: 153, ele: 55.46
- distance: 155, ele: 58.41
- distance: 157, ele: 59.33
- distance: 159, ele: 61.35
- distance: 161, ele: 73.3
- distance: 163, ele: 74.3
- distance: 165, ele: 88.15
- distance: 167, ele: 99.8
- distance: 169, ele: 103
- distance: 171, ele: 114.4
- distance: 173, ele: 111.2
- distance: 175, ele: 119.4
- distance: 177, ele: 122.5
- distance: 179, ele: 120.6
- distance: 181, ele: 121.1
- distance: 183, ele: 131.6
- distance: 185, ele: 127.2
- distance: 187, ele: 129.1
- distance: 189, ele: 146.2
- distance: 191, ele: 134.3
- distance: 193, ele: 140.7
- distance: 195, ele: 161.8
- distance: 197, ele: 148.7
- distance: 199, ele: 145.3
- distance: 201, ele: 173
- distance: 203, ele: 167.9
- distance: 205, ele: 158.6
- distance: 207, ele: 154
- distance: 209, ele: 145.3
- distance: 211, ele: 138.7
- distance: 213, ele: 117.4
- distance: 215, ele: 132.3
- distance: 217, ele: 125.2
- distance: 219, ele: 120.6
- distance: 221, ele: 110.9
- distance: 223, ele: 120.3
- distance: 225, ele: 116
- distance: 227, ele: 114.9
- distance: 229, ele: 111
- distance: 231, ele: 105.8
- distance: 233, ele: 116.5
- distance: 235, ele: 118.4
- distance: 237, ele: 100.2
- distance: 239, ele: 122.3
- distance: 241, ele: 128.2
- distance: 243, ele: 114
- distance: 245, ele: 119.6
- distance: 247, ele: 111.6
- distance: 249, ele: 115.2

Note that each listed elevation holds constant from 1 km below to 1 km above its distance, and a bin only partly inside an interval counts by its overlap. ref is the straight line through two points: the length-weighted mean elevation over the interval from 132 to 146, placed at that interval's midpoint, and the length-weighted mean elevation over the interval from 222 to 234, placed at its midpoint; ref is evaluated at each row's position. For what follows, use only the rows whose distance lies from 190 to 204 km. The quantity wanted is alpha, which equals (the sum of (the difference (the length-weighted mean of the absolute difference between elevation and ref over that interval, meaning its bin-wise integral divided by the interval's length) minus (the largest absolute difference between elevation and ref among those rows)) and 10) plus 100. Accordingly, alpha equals 90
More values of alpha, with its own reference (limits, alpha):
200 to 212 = 93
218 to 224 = 109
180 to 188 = 106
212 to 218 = 103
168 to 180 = 102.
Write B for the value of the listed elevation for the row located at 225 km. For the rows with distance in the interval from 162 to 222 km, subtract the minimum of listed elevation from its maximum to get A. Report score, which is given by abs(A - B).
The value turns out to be 17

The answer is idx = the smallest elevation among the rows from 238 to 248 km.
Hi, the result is 111.6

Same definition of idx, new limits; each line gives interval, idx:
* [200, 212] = 138.7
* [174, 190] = 119.4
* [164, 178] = 88.15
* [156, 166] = 59.33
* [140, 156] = 55.46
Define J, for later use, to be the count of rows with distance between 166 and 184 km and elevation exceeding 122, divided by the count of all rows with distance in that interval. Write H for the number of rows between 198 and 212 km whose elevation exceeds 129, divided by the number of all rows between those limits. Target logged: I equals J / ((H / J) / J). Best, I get 0.011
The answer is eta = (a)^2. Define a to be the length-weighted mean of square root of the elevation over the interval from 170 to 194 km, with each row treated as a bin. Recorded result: 126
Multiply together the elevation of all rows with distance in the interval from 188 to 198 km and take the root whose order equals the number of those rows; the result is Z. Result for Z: 146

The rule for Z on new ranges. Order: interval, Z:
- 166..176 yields 109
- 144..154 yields 73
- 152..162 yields 61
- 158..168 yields 78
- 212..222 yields 121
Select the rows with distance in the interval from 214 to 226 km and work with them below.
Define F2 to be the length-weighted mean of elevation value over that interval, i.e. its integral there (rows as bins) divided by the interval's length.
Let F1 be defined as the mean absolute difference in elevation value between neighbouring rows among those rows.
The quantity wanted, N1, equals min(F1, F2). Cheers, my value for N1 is 7.0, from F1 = 7.0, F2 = 121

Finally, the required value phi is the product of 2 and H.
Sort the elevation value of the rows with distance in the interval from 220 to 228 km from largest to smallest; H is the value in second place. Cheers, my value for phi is 232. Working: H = 116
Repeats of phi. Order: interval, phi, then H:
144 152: 160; 80.05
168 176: 229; 114.4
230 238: 233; 116.5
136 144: 247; 123.3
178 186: 254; 127.2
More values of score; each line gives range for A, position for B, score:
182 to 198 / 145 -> 65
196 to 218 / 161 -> 18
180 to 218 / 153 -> 0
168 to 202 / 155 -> 12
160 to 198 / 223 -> 32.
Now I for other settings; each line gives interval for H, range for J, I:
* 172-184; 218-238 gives 0.000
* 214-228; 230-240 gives 0.056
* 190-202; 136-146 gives 0.064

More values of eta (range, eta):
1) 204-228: 129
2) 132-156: 94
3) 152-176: 83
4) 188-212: 151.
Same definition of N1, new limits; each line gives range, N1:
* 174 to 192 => 6.4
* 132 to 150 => 9.5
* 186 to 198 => 13.9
